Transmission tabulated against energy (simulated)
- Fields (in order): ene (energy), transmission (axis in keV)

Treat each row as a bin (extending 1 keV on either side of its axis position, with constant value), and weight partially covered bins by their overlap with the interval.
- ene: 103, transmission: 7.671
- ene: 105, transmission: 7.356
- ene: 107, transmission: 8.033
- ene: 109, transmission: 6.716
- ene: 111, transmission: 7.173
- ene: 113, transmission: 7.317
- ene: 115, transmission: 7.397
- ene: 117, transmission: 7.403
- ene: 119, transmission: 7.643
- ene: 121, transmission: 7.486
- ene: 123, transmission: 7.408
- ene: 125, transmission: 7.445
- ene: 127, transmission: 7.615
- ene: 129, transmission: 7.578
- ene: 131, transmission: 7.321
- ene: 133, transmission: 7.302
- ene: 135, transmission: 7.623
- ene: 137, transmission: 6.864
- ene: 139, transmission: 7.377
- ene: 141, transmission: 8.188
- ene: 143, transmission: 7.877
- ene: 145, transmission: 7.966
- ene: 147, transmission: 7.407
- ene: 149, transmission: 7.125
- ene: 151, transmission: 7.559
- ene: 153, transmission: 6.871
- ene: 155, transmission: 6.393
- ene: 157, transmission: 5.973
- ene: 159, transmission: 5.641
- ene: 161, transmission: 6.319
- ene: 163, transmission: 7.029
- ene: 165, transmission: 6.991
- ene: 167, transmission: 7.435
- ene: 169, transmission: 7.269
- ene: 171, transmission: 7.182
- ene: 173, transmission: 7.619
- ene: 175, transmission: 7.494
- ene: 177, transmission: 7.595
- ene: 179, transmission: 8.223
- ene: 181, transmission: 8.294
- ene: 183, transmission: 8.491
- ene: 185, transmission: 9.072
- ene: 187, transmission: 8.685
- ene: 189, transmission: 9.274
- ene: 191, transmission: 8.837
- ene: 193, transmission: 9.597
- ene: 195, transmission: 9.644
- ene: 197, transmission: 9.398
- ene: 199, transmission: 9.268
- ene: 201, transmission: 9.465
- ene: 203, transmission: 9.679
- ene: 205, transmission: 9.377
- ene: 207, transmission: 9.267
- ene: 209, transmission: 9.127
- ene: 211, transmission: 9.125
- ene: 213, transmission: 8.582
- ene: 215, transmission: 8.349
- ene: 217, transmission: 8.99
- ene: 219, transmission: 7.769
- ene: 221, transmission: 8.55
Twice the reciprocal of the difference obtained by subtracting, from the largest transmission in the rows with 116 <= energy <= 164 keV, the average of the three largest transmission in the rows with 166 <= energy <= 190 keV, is -2.4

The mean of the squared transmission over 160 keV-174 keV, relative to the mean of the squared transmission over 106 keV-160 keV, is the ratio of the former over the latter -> 0.95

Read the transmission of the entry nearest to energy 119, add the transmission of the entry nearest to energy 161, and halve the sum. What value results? 7.0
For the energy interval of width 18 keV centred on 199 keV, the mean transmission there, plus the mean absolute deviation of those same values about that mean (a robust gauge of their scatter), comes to 9.6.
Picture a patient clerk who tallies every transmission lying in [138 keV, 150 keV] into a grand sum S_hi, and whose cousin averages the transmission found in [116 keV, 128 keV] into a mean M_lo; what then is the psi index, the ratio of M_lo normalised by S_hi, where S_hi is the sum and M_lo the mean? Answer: 0.163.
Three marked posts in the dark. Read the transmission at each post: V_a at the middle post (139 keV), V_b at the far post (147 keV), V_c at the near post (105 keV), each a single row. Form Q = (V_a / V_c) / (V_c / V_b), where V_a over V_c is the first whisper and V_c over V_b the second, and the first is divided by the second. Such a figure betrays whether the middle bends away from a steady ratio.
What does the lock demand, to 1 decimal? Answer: 1.0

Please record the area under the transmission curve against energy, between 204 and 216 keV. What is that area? 108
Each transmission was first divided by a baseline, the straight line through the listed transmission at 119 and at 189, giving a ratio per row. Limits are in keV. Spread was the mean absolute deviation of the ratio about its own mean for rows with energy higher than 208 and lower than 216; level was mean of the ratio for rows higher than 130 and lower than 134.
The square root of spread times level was 0.187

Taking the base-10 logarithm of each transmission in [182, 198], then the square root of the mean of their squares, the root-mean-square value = 0.96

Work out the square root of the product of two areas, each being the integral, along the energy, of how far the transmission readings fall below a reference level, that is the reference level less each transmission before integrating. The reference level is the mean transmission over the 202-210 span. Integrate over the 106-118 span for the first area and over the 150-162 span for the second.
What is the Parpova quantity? 29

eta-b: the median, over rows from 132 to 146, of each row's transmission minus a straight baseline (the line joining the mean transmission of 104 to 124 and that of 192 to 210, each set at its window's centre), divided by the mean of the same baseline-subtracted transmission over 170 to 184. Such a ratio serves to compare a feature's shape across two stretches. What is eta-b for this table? 0.26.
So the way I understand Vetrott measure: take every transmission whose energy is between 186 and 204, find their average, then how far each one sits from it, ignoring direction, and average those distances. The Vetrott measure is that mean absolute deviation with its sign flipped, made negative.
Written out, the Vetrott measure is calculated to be -0.27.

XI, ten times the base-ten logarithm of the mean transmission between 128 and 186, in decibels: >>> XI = 8.68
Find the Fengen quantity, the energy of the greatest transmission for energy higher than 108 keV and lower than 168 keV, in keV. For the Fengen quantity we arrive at 141 keV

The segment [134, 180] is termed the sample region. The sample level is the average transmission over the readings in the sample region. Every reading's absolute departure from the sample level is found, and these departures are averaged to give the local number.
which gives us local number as 0.5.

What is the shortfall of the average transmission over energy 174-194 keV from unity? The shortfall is -7.6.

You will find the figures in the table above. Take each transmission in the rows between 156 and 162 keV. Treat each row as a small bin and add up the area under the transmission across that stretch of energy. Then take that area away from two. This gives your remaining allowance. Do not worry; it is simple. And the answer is -34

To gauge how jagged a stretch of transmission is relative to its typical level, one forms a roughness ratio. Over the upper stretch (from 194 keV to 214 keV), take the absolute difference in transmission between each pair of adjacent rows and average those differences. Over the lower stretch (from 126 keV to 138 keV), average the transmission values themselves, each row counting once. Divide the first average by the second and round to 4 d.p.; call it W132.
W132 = 0.0284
